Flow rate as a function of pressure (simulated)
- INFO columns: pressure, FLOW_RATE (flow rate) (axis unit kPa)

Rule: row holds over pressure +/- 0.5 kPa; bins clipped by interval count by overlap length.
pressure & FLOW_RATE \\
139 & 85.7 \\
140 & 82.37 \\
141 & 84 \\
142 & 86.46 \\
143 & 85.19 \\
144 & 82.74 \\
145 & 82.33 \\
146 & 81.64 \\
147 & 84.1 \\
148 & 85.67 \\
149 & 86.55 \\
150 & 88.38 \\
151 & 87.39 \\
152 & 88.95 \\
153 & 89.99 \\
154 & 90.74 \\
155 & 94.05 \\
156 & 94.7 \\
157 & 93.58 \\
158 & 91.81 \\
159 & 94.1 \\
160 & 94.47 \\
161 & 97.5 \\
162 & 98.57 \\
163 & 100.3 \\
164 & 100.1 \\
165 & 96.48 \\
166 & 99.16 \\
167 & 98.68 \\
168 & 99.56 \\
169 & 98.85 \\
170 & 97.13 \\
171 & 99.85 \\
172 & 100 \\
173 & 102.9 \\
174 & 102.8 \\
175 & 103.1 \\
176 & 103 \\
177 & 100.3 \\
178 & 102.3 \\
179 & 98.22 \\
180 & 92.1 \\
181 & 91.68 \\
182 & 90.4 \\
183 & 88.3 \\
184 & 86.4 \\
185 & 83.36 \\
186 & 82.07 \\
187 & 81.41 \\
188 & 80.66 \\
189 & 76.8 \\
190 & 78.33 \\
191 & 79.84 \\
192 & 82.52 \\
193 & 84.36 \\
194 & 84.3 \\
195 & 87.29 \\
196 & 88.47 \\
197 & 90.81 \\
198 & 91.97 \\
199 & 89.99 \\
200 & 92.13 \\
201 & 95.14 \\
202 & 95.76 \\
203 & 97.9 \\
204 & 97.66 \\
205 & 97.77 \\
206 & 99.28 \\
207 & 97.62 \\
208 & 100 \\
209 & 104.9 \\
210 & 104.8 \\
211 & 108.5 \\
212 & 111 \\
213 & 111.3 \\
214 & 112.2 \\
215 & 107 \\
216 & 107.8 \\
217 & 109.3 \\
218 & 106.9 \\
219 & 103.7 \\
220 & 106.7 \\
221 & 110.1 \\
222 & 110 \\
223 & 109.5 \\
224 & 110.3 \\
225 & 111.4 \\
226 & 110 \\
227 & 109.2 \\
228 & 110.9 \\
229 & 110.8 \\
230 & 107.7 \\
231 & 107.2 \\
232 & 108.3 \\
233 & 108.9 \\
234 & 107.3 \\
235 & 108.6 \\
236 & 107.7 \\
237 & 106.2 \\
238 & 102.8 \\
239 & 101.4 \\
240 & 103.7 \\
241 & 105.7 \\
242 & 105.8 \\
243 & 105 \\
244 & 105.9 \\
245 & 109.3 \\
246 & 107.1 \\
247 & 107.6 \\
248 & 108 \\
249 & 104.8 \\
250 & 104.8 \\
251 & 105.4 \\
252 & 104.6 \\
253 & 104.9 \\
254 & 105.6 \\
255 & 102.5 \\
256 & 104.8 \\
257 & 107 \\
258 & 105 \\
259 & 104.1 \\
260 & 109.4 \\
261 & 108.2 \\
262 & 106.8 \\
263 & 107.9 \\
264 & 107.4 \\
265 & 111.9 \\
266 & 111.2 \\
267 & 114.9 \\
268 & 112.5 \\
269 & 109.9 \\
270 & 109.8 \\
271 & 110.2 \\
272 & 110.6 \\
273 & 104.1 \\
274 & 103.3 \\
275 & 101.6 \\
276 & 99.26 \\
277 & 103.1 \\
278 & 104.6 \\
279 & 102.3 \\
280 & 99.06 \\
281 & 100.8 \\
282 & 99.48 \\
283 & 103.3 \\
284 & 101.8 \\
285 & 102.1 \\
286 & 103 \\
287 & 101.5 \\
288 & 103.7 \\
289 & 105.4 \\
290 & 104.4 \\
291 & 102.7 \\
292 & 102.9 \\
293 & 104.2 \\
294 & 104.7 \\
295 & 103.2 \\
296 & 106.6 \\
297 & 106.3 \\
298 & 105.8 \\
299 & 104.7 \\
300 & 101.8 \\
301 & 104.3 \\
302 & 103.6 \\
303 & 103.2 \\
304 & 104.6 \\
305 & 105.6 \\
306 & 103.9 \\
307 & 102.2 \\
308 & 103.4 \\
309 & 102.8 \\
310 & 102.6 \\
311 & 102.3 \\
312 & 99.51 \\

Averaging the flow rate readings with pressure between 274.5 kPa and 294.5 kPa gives 102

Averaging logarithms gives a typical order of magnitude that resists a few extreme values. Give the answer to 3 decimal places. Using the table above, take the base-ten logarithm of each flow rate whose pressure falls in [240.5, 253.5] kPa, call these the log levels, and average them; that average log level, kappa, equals 2.026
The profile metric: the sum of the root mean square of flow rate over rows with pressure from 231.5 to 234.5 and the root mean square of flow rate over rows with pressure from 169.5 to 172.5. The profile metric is 207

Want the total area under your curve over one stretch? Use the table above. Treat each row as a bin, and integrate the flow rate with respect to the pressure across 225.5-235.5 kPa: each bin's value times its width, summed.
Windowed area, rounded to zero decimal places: 1089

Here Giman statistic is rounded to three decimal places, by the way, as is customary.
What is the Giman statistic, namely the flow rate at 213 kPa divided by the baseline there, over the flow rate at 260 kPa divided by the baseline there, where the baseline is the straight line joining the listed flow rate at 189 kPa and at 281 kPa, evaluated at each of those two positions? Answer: 1.168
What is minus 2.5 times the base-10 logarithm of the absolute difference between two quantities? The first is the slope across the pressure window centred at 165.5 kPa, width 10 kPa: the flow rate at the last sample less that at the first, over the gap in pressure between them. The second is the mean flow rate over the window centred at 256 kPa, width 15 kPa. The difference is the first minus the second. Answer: -5.06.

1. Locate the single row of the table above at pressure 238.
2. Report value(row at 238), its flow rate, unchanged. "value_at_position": 102.8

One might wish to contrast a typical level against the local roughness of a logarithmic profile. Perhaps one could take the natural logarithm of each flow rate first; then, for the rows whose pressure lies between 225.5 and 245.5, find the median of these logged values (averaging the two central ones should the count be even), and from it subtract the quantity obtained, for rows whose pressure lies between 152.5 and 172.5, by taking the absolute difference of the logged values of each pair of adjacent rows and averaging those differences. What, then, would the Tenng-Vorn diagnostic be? 4.66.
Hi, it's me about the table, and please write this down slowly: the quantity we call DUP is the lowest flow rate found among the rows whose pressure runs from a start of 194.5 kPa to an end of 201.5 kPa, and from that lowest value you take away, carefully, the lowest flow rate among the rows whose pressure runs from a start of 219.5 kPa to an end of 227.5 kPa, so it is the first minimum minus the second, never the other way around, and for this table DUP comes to -19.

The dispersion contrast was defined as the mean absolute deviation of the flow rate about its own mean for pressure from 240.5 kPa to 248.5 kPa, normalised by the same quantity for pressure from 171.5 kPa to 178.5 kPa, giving 1.1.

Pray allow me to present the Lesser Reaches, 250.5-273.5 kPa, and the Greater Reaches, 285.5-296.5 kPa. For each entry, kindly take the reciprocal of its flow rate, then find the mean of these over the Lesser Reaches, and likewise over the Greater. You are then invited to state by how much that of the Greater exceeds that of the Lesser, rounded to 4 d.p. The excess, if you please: 0.0003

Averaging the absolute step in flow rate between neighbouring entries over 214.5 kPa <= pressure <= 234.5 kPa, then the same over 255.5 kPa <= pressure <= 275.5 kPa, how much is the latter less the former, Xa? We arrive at 0.56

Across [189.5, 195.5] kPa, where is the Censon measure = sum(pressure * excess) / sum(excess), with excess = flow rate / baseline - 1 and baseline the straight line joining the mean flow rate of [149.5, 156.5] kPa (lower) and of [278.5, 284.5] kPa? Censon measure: 192.1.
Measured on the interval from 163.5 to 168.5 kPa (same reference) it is 166.0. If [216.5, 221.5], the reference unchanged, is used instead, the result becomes 219.0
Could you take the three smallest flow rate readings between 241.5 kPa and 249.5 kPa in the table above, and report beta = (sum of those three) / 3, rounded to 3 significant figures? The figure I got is 105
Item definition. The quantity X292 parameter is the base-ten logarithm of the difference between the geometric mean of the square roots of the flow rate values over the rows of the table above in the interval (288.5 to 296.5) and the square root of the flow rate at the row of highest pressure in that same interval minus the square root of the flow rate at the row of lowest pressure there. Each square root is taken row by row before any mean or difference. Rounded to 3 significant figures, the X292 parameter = 1.01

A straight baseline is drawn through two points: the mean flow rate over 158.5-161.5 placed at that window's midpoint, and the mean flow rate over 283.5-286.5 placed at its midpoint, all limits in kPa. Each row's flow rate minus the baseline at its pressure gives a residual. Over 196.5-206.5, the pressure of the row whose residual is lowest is 199 kPa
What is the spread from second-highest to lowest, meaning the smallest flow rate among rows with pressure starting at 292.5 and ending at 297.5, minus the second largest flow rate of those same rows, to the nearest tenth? -3.1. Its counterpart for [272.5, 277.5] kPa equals -4.0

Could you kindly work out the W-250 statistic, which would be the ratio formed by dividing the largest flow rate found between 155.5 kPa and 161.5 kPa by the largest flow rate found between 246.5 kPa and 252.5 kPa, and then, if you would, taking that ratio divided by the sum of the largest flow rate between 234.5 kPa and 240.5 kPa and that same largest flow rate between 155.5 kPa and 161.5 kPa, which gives 0.0044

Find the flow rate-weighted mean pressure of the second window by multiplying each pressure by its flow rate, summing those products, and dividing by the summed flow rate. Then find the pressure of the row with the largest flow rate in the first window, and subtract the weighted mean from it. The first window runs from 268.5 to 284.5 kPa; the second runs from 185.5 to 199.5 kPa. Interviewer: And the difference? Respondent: 79.3 kPa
